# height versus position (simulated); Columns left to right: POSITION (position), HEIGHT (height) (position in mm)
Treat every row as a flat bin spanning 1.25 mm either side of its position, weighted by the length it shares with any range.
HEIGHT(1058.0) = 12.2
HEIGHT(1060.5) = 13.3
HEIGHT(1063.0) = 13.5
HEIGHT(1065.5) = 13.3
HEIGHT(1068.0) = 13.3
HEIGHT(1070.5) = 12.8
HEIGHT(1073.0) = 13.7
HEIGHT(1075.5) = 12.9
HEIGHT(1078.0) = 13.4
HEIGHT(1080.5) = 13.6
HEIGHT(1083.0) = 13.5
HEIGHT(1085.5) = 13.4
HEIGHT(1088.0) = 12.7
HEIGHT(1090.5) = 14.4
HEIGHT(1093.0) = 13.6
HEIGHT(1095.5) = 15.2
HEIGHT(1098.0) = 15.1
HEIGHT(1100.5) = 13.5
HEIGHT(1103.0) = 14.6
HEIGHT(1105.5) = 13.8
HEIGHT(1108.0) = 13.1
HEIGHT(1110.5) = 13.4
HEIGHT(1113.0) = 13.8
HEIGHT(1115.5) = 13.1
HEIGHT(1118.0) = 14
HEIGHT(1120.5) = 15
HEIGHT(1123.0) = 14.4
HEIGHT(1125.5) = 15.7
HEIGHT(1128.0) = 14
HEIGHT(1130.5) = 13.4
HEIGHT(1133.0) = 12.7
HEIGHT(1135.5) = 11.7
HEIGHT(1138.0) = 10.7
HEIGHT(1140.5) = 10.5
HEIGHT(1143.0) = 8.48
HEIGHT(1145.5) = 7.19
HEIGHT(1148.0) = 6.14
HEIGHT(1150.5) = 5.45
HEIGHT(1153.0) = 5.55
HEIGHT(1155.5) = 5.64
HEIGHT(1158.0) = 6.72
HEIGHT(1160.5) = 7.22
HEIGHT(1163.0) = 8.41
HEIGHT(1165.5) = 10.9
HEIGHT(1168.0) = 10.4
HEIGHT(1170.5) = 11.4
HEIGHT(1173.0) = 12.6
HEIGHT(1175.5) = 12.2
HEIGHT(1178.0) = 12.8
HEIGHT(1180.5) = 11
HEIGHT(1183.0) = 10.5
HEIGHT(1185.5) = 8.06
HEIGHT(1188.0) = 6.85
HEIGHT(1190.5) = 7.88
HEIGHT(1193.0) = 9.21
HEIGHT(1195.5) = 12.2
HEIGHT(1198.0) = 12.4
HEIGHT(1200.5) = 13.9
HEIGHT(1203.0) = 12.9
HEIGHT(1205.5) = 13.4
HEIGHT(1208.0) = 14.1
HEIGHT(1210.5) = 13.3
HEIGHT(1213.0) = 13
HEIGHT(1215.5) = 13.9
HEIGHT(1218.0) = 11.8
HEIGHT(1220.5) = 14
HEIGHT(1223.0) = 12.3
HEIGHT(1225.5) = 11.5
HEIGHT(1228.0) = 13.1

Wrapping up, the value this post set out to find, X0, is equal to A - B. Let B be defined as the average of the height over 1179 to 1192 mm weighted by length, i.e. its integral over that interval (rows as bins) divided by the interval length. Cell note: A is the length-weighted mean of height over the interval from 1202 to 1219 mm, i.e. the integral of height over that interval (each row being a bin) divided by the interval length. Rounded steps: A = 13.2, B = 8.9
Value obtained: 4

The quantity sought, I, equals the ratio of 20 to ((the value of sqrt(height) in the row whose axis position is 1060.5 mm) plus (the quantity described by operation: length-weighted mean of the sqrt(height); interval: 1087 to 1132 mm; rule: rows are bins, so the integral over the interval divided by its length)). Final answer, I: 2.71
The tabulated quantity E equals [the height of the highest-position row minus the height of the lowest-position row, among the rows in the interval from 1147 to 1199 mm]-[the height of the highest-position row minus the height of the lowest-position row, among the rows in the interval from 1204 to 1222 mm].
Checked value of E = 6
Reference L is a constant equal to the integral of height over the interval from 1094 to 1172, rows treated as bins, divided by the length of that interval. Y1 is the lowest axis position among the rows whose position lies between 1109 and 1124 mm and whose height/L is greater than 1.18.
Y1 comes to 1110.5 mm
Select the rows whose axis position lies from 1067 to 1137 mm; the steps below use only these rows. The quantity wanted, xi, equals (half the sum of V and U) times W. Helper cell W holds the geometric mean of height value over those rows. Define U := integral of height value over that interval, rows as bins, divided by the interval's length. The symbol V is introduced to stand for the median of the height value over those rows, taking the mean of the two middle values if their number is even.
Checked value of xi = 186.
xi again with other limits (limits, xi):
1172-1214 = 135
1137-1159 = 50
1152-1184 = 94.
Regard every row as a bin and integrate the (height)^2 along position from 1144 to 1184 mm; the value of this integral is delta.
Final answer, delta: 3514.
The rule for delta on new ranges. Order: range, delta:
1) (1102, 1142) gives 7190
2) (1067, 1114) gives 8811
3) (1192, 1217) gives 4175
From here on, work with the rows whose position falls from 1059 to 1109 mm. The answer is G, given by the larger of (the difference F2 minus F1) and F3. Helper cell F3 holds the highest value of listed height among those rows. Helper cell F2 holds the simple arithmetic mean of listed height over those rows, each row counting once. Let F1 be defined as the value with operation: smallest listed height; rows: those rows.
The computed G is 15.2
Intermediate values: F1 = 12.7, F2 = 13.6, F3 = 15.2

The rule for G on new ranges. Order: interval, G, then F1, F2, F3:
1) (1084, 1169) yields 15.7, 5.45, 11.6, 15.7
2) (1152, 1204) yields 13.9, 5.55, 9.9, 13.9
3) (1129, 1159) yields 13.4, 5.45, 8.7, 13.4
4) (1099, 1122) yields 15.0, 13.1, 13.8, 15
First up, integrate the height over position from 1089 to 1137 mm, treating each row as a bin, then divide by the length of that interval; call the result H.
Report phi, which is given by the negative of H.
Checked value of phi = -13.9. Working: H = 14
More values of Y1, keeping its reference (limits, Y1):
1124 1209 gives 1125.5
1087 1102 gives 1090.5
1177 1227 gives 1200.5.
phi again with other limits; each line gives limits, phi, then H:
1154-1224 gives -11.0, 11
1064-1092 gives -13.4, 13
